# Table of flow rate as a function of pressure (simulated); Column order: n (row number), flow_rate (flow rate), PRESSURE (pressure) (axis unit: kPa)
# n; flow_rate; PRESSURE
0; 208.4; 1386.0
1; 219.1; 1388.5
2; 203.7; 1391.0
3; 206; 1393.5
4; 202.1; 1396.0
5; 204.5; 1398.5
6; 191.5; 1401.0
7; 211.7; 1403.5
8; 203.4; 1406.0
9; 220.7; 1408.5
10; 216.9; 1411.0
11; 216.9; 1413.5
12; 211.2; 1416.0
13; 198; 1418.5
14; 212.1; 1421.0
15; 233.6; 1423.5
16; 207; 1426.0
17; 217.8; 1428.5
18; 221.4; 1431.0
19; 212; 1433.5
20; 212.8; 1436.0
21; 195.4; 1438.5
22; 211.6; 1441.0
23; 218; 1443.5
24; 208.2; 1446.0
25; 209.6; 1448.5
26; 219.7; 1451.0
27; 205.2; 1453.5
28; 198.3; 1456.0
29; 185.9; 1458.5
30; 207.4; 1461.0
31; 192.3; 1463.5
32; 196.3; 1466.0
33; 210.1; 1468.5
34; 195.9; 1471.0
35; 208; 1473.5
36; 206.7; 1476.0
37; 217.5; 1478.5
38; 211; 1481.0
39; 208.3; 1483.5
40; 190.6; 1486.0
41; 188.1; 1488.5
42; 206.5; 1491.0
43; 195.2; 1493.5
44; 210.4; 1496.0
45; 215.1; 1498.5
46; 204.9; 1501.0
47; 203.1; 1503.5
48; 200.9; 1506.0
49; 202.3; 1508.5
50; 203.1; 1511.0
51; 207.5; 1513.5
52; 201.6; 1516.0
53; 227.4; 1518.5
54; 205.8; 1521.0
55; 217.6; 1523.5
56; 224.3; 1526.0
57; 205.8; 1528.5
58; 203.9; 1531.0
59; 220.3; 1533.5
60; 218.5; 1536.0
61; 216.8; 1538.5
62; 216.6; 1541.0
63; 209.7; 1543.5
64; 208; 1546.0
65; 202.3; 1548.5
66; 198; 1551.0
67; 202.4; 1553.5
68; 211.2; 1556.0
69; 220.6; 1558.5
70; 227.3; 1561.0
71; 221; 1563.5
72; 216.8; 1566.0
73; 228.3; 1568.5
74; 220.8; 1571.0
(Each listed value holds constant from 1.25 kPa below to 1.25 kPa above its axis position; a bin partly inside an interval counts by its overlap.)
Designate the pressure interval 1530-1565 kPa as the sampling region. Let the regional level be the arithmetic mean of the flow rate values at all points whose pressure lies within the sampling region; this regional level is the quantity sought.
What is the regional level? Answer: 213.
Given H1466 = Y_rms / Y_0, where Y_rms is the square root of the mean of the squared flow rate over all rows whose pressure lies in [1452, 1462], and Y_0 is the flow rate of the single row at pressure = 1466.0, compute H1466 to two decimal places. 1.02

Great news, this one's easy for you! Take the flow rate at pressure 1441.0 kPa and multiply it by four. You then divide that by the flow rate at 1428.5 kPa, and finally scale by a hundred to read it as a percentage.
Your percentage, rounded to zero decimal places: 389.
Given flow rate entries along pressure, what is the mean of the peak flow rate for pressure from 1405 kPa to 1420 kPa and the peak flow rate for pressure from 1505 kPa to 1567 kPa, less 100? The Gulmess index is 124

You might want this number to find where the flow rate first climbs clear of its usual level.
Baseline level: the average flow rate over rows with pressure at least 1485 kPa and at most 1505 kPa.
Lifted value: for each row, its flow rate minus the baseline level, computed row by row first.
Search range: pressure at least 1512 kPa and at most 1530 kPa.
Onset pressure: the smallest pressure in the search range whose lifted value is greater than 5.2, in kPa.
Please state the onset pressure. 1513.5 kPa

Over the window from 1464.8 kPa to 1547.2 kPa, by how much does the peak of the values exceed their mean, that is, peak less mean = 19.6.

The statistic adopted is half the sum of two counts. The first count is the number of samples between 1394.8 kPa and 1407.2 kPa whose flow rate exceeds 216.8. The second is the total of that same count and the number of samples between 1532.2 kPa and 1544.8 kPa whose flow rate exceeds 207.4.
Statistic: 2.5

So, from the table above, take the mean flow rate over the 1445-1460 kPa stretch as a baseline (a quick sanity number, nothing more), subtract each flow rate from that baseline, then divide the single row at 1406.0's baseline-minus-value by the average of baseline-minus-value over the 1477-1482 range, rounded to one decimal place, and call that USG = -0.1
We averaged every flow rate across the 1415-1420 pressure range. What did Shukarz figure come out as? 205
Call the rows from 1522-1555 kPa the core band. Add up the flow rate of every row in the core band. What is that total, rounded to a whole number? 2744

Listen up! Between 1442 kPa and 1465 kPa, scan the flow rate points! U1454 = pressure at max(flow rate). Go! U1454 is 1451.0 kPa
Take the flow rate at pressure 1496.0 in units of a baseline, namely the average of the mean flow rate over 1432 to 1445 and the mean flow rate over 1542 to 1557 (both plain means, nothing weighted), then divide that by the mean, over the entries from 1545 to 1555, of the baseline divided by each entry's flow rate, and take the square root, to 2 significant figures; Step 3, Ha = 0.99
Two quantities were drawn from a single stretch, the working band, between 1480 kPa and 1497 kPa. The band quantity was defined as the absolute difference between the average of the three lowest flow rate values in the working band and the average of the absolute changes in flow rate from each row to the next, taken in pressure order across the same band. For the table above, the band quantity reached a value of 180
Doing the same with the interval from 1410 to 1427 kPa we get 192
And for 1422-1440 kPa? 193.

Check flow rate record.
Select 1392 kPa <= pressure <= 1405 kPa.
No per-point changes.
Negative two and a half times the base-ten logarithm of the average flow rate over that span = -5.77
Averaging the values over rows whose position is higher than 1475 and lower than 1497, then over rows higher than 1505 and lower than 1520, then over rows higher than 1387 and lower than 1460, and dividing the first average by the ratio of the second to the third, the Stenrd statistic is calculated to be 206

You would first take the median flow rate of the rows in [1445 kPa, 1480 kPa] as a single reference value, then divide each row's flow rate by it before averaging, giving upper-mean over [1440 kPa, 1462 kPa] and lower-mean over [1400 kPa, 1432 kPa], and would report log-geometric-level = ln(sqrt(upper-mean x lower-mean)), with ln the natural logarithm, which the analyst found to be 0.0131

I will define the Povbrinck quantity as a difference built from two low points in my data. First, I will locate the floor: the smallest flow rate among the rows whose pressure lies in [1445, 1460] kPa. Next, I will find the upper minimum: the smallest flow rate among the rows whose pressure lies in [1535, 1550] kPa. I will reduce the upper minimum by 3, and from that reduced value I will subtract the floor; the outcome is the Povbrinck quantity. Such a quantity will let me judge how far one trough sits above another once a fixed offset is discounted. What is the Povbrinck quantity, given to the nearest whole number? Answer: 13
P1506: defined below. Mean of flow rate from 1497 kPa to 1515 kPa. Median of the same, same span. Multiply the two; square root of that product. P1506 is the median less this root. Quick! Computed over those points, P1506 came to -1.1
